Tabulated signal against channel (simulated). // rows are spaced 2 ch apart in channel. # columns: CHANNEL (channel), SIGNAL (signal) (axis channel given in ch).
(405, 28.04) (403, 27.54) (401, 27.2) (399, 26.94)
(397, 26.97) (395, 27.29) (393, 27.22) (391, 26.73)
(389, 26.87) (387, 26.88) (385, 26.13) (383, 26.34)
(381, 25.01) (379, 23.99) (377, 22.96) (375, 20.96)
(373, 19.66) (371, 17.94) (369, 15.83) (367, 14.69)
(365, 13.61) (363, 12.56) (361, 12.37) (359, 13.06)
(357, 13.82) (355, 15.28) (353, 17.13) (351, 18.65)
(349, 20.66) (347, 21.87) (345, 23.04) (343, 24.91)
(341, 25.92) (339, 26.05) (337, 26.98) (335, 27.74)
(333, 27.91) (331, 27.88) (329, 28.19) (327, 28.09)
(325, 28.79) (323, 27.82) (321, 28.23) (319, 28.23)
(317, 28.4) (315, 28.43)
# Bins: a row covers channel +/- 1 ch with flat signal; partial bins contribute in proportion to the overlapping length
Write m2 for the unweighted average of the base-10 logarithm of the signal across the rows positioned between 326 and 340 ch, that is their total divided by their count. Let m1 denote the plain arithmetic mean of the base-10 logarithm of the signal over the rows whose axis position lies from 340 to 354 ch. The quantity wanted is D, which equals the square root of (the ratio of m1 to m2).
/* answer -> 0.96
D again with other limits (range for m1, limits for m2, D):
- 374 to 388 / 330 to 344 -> 0.99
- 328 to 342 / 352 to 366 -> 1.12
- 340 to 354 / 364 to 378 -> 1.03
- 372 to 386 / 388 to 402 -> 0.98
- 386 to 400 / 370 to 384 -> 1.03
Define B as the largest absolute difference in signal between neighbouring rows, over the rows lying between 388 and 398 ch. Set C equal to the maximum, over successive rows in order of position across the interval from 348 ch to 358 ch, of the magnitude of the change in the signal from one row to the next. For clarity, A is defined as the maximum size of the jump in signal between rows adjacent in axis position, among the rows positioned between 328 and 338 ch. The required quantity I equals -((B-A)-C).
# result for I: 2.3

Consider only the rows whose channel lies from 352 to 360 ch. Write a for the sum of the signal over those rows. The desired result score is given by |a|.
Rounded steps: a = 59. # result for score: 59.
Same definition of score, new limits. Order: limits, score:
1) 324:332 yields 113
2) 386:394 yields 108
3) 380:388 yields 104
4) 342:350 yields 90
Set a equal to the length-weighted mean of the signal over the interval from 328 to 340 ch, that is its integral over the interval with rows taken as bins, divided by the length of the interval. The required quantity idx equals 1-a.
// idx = -26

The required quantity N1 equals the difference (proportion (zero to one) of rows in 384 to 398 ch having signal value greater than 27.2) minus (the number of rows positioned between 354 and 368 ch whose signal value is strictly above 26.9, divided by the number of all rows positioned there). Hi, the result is 0.3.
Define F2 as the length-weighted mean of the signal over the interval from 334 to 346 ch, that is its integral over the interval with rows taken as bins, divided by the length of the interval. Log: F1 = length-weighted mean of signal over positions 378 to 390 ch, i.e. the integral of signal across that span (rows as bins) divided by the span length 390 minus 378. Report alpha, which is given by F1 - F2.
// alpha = 0.1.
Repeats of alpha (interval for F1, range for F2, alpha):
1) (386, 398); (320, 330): -1.2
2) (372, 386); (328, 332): -4.5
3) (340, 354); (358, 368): 8.5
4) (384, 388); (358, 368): 13.2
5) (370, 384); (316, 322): -5.9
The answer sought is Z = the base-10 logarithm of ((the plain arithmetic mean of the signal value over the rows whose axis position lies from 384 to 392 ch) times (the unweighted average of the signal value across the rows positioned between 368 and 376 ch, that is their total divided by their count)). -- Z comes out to 2.70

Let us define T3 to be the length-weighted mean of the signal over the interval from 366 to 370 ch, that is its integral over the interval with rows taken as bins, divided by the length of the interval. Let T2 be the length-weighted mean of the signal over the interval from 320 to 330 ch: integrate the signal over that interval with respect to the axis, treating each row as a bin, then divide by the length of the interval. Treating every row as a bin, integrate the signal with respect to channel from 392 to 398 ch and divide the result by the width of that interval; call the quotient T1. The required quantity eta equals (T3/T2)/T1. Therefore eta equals 0.020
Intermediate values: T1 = 27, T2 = 28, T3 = 15.3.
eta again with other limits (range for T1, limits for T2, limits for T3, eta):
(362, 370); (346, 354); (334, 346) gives 0.093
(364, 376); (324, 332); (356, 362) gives 0.027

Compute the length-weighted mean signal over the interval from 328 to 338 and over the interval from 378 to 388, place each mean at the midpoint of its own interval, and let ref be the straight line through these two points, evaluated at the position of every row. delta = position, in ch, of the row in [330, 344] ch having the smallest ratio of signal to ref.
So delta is 343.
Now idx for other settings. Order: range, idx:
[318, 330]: -27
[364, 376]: -16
